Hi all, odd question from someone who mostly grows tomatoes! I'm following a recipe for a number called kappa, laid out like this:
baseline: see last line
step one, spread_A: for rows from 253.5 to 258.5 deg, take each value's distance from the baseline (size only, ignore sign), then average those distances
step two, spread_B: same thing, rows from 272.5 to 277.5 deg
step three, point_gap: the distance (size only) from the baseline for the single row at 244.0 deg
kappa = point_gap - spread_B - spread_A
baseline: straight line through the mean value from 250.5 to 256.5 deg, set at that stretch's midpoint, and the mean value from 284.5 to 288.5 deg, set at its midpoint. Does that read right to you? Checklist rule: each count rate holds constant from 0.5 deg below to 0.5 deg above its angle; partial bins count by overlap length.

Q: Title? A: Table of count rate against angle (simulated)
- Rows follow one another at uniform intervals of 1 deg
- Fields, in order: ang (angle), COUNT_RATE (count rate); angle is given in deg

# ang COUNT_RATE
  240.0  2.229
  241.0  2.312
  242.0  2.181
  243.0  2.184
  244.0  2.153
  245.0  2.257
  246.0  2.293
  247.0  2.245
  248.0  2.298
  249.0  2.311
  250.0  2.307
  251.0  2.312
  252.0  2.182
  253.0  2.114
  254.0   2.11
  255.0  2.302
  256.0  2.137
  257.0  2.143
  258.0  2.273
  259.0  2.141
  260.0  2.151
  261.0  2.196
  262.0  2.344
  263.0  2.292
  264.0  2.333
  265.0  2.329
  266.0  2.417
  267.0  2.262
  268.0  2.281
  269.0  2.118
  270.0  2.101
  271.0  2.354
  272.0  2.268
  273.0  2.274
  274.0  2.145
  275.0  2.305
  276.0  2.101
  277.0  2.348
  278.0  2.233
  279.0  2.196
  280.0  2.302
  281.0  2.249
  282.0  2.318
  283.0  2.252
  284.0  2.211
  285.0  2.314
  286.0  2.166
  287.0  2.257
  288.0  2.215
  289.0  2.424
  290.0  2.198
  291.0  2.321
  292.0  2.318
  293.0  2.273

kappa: -0.14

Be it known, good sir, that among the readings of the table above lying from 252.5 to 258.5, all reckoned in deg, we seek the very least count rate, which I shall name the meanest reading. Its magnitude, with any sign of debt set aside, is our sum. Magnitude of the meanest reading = 2.11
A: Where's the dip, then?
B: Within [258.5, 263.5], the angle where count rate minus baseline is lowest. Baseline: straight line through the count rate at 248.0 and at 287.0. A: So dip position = 259.0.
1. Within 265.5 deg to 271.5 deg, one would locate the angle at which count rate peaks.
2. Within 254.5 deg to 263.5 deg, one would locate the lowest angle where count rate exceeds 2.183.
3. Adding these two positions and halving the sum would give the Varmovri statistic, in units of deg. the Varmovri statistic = 260.5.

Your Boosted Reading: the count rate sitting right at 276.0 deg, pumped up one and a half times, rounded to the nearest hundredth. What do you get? 3.15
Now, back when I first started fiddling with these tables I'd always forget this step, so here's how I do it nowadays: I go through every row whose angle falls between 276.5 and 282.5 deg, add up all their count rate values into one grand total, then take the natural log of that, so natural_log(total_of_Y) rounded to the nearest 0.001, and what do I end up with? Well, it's 2.613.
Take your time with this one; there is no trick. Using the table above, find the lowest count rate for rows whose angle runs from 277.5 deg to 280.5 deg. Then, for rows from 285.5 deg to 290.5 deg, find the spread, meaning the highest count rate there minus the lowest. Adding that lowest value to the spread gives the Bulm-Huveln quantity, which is 2.45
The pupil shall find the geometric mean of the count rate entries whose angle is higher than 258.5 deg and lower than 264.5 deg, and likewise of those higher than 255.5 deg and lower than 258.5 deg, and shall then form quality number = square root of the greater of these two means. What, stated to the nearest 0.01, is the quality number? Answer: 1.50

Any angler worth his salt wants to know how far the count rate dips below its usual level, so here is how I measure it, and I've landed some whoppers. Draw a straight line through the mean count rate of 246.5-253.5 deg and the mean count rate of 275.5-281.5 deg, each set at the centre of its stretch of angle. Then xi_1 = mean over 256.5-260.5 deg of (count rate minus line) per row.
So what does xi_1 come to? -0.071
